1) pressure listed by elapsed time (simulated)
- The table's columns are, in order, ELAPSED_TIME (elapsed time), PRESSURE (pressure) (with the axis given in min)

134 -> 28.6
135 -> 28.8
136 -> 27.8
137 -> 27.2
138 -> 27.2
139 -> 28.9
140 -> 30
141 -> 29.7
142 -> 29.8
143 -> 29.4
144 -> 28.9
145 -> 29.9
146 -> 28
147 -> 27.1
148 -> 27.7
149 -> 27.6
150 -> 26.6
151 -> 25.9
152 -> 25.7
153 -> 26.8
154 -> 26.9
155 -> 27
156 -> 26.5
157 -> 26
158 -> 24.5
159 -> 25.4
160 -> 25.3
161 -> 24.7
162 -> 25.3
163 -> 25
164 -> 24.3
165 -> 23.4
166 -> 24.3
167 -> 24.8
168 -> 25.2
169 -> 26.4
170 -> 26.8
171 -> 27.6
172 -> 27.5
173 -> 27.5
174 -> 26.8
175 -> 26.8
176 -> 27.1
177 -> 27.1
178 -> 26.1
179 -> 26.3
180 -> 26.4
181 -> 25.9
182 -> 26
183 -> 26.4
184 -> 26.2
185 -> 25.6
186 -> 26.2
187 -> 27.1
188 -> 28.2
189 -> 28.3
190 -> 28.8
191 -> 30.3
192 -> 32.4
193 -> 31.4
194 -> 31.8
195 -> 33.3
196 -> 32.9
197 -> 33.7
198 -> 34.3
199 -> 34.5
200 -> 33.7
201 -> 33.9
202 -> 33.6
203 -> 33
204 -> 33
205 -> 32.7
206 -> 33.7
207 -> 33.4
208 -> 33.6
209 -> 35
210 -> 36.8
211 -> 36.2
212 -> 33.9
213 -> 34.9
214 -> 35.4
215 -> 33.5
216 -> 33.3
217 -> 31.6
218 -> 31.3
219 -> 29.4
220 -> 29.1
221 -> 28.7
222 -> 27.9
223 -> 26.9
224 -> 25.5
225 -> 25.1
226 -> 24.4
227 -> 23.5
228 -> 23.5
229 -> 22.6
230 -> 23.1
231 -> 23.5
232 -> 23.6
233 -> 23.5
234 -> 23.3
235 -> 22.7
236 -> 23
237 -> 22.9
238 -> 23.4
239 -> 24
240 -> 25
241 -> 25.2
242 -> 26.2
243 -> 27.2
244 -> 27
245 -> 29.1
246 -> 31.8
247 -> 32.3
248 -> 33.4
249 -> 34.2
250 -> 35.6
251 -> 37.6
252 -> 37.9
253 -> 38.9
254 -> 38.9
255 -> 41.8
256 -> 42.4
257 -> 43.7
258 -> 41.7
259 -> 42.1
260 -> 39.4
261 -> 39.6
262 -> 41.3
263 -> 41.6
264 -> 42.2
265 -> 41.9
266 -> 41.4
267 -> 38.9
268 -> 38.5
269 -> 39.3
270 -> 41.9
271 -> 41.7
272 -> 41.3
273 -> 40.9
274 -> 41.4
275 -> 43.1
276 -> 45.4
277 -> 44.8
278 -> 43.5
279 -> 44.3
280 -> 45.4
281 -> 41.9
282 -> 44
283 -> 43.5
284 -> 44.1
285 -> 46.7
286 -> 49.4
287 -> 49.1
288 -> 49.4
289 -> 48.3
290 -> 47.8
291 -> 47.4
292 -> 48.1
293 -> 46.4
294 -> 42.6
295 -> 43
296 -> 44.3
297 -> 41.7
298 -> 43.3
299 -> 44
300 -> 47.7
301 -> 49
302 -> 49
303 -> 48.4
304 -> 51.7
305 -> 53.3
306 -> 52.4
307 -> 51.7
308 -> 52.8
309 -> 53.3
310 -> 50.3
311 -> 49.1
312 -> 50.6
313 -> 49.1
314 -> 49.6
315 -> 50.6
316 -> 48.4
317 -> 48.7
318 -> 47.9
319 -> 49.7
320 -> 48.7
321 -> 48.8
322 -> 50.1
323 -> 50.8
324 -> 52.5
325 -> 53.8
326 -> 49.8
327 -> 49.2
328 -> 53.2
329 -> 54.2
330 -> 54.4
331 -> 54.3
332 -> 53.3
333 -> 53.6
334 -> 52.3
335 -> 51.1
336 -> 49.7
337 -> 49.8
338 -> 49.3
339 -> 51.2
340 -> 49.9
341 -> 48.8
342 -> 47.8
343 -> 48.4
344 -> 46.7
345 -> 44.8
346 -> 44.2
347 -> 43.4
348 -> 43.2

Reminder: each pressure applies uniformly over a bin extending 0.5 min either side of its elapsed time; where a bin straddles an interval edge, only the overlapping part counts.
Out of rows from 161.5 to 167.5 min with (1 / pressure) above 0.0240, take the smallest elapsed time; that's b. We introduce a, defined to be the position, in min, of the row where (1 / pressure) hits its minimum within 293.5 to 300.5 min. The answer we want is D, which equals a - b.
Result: 138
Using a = 300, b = 162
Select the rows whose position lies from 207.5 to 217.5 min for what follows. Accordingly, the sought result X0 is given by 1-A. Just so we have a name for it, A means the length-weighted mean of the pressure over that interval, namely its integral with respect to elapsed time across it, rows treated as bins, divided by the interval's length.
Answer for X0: -33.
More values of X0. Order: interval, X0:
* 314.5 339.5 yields -50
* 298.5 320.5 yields -49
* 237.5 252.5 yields -29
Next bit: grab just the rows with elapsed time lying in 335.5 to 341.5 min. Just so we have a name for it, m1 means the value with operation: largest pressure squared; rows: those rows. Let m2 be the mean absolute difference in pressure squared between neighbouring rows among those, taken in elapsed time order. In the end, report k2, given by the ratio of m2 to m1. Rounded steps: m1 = 2621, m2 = 98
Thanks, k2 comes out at 0.037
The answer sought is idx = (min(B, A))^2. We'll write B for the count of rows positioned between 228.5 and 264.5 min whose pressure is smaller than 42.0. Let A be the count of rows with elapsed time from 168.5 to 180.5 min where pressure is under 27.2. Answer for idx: 81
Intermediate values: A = 9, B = 32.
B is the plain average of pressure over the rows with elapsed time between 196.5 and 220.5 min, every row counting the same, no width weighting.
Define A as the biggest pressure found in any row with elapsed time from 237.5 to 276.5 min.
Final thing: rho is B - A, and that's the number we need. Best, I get -12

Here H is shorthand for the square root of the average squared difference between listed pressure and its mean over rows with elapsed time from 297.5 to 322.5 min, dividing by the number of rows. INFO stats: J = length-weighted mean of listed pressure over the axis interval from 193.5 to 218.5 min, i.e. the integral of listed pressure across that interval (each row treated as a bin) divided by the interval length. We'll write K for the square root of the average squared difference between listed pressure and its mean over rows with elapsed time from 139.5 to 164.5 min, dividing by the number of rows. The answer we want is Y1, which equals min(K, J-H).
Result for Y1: 1.8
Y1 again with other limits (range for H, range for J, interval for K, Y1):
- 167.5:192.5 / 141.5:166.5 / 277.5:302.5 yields 2.5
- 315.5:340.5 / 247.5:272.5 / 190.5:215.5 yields 1.4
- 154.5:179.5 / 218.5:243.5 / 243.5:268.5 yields 4.4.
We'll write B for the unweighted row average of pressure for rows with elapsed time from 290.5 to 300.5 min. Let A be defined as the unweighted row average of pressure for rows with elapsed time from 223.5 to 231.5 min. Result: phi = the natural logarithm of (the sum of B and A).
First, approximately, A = 24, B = 45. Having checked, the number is 4.2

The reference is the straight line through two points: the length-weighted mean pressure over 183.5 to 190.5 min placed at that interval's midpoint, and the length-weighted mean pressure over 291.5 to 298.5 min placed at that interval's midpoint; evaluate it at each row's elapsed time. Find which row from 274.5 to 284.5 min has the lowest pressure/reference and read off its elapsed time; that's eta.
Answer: 281 min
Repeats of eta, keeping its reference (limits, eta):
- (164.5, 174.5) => 165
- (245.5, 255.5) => 246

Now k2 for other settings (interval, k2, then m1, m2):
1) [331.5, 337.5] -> 0.031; 2873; 89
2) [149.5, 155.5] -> 0.032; 729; 23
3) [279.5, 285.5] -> 0.075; 2181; 164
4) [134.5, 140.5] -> 0.056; 900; 50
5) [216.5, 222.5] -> 0.044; 999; 44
